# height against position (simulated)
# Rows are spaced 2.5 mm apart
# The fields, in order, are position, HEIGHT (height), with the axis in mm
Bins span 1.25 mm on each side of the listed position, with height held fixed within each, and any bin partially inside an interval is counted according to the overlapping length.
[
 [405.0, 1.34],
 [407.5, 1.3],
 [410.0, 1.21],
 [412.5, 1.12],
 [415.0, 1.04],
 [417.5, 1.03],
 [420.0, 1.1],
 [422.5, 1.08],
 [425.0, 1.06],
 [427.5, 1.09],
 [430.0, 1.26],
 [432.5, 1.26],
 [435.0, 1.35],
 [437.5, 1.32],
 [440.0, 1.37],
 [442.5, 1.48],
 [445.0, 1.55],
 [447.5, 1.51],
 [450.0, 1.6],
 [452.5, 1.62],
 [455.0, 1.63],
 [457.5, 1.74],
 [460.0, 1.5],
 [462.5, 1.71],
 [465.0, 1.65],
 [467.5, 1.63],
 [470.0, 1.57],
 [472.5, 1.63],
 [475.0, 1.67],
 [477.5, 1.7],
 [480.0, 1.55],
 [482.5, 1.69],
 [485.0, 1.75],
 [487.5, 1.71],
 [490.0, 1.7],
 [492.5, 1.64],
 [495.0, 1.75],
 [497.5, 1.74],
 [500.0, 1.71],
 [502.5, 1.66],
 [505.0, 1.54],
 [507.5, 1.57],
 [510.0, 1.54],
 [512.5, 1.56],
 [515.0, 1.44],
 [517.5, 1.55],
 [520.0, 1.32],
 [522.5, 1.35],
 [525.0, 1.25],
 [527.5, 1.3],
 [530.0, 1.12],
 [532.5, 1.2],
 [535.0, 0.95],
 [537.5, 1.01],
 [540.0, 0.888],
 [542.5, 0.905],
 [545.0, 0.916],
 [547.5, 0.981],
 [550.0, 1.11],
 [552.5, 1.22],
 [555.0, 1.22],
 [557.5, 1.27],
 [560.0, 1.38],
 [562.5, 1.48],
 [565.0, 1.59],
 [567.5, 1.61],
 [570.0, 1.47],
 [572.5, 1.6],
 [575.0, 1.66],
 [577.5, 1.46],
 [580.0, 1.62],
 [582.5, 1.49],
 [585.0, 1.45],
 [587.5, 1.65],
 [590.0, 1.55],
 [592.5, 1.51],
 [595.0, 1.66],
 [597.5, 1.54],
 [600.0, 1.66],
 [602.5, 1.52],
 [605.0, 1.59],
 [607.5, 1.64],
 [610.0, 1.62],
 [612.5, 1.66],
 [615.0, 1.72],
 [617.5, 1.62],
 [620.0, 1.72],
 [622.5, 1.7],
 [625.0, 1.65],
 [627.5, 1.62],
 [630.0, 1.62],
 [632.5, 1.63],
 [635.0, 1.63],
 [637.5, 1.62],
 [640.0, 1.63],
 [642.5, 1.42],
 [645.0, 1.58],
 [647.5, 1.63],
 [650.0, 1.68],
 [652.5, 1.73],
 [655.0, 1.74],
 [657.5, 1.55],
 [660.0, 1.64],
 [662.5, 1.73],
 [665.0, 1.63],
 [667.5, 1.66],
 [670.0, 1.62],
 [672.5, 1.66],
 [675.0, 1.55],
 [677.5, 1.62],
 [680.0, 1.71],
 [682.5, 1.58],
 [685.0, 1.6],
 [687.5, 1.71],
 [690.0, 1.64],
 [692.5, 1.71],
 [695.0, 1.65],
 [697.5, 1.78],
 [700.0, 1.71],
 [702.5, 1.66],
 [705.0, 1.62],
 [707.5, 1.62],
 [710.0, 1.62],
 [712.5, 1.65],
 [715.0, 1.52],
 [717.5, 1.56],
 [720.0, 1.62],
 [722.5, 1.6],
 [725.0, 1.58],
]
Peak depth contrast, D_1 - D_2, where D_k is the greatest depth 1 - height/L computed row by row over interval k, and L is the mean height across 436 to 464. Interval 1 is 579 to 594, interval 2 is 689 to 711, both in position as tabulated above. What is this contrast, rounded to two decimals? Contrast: 0.11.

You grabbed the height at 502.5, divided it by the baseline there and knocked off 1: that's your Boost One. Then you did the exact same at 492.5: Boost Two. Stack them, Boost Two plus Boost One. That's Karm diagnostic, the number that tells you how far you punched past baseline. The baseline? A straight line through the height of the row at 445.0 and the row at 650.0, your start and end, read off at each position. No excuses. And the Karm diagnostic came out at 0.08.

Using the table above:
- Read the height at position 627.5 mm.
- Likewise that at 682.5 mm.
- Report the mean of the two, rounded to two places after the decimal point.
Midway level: 1.60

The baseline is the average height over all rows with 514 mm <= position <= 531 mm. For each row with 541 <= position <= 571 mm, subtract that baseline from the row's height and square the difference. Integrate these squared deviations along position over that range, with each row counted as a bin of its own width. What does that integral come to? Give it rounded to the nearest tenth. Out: 1.9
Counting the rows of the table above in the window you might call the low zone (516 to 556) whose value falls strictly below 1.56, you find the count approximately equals 16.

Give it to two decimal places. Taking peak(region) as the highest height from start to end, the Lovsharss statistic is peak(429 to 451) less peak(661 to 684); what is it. -0.13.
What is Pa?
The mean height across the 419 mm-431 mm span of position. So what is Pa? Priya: 1.12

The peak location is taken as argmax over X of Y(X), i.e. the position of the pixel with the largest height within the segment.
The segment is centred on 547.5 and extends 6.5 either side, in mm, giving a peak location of 552.5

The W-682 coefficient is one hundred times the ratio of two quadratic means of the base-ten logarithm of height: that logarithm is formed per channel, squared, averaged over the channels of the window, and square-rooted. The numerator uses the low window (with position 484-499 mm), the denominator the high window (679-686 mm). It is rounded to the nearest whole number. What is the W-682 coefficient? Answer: 110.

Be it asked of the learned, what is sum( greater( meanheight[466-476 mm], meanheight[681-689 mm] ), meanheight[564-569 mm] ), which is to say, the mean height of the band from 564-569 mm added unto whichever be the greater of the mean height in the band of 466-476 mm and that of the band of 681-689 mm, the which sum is 3.2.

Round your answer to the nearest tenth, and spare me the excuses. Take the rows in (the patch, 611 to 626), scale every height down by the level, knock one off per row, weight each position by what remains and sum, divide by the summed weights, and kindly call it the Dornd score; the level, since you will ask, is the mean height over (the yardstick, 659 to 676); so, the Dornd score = 618.7 mm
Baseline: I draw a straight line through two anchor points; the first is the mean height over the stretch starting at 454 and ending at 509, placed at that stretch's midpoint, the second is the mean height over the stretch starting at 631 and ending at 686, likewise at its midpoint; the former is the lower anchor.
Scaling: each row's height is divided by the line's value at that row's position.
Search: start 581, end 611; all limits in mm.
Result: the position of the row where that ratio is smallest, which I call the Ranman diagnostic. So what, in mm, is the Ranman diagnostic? 585.0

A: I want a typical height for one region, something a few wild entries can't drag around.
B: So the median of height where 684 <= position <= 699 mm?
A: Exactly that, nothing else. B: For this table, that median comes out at 1.68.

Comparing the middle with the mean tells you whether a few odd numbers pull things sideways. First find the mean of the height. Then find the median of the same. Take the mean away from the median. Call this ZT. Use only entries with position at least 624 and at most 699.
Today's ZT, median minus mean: -0.011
